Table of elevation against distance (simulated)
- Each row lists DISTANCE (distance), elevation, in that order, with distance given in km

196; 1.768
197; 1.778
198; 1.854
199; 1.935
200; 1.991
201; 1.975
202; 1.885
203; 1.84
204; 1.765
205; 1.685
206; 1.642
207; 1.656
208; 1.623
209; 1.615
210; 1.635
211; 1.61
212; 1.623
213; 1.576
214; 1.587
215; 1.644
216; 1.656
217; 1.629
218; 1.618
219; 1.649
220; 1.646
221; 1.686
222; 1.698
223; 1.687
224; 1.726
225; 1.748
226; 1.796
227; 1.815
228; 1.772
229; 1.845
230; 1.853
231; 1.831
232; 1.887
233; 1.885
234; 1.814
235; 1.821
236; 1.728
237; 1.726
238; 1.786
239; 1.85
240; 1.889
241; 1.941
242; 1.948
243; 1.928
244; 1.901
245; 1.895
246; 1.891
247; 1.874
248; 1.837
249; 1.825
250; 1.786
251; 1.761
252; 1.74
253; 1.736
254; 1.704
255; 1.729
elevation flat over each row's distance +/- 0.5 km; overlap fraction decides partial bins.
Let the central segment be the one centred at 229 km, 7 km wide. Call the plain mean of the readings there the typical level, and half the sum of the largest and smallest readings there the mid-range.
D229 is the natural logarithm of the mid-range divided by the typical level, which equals 0.001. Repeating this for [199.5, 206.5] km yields -0.005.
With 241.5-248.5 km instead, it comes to -0.002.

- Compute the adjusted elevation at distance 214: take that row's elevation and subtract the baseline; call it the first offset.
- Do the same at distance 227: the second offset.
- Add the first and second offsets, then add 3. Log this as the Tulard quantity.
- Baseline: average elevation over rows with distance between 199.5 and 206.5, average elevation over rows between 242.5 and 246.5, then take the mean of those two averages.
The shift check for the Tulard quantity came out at 2.67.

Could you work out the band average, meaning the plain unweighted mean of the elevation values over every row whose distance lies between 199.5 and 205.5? 1.86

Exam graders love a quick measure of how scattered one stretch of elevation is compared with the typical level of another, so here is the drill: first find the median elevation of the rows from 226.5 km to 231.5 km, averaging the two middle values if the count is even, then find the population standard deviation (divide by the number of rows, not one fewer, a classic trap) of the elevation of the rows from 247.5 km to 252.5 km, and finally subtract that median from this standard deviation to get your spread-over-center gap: -1.79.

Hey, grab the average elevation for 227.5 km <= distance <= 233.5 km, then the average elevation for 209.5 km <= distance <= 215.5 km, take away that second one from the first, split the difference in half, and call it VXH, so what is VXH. 0.12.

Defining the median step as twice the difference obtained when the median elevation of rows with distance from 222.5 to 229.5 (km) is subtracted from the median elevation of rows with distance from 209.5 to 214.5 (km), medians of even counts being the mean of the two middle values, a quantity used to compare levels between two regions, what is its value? -0.32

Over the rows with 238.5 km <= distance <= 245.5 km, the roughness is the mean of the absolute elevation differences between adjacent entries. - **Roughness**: 0.025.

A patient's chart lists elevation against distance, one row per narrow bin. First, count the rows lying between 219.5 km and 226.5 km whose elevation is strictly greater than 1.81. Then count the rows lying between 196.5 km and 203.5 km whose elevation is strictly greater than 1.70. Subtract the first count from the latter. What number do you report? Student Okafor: 7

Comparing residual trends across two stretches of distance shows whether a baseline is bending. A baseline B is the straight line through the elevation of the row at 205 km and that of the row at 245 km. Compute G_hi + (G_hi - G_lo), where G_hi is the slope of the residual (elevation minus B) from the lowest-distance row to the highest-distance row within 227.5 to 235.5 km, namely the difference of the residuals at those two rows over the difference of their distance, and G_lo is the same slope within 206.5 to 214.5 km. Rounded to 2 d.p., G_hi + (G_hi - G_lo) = 0.02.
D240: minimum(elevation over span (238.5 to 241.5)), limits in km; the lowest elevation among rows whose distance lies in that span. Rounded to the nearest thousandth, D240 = 1.850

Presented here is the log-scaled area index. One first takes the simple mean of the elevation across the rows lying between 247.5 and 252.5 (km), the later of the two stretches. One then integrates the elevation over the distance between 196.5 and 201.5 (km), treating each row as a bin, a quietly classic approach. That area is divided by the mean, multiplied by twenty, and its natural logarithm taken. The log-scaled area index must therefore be 4.67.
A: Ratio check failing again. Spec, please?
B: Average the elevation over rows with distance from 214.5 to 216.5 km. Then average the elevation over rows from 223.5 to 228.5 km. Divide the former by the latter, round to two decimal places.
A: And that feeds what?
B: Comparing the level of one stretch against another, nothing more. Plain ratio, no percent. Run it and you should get 0.93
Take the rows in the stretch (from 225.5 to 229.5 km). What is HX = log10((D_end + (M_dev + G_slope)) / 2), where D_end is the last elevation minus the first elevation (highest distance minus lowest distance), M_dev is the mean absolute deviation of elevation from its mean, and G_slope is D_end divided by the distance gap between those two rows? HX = -1.35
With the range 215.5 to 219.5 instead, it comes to -2.59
